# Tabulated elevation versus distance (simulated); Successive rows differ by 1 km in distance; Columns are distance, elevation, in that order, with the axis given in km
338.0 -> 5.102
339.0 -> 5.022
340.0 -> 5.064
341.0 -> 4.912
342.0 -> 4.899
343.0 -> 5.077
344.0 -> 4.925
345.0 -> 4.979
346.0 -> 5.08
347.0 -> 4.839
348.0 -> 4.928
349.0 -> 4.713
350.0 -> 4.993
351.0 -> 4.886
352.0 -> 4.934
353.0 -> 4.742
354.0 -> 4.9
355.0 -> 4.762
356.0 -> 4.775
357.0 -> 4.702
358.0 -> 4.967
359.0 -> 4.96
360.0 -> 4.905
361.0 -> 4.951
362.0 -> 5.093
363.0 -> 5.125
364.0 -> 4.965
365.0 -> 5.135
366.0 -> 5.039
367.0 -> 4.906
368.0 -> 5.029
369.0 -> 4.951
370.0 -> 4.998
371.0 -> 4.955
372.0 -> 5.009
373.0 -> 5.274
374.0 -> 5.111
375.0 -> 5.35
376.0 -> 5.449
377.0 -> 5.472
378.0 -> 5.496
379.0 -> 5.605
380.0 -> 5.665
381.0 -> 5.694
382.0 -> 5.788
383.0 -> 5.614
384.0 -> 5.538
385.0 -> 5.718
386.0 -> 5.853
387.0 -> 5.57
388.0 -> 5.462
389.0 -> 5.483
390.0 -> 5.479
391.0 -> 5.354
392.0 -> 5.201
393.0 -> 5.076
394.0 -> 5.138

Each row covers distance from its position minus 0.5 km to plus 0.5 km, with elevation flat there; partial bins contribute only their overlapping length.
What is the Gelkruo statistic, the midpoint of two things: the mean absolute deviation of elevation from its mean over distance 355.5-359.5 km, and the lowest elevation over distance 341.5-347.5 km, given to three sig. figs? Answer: 2.48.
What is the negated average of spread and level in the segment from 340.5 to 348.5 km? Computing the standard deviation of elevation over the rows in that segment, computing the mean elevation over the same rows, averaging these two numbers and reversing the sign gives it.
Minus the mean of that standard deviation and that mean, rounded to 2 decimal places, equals -2.52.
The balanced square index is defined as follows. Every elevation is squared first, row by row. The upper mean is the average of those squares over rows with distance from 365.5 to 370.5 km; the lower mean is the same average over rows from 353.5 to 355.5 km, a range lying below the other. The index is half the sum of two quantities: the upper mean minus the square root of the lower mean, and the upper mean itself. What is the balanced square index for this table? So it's 22.4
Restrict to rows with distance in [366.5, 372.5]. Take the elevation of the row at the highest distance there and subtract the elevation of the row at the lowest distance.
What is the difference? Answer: 0.10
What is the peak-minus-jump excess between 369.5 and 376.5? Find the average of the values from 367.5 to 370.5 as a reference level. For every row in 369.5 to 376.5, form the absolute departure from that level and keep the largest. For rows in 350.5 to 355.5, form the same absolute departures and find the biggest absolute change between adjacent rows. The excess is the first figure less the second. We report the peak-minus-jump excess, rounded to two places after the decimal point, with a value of 0.26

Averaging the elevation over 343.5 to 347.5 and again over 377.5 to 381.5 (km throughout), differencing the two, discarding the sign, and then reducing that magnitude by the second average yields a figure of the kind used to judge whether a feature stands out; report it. -4.96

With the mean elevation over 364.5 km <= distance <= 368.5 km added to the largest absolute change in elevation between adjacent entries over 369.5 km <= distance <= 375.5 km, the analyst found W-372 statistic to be 5.3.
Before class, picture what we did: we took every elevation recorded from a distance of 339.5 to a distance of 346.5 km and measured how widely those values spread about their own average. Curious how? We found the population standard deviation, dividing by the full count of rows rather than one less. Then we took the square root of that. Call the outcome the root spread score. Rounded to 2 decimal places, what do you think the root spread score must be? 0.27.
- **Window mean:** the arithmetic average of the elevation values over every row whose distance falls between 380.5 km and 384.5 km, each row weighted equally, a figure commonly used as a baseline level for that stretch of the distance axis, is 5.66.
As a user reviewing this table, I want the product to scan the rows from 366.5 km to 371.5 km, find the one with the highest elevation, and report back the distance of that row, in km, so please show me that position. 368.0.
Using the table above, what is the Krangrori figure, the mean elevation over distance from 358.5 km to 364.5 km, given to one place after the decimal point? 5.0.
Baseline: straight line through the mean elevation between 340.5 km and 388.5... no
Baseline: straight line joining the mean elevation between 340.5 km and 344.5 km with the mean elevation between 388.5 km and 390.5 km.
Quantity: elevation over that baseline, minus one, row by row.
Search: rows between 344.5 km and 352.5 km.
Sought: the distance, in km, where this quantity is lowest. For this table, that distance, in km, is 349.0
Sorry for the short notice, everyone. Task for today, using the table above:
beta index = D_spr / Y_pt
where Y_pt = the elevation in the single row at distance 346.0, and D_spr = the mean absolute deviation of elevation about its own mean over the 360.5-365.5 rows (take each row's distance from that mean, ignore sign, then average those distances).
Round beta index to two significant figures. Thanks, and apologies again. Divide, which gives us 0.015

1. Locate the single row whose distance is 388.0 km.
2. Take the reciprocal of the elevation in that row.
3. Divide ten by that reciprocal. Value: 54.6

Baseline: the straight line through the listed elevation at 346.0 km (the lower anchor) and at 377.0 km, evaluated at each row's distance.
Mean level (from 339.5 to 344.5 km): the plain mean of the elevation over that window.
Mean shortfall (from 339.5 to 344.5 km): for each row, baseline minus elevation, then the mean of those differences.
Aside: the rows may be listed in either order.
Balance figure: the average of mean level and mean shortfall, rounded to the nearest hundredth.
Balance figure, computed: 2.51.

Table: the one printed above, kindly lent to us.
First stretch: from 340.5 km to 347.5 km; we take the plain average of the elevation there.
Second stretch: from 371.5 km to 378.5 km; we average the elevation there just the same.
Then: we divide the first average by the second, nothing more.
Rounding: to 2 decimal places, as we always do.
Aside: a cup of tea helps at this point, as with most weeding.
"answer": 0.93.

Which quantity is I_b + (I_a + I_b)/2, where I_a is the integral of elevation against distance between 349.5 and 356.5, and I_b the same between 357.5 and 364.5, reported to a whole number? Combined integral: 69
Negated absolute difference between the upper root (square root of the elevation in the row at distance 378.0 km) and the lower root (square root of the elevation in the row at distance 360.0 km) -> -0.130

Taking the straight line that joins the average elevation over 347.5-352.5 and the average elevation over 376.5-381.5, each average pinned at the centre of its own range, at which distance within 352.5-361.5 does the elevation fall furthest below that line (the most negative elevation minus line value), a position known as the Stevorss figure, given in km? 357.0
